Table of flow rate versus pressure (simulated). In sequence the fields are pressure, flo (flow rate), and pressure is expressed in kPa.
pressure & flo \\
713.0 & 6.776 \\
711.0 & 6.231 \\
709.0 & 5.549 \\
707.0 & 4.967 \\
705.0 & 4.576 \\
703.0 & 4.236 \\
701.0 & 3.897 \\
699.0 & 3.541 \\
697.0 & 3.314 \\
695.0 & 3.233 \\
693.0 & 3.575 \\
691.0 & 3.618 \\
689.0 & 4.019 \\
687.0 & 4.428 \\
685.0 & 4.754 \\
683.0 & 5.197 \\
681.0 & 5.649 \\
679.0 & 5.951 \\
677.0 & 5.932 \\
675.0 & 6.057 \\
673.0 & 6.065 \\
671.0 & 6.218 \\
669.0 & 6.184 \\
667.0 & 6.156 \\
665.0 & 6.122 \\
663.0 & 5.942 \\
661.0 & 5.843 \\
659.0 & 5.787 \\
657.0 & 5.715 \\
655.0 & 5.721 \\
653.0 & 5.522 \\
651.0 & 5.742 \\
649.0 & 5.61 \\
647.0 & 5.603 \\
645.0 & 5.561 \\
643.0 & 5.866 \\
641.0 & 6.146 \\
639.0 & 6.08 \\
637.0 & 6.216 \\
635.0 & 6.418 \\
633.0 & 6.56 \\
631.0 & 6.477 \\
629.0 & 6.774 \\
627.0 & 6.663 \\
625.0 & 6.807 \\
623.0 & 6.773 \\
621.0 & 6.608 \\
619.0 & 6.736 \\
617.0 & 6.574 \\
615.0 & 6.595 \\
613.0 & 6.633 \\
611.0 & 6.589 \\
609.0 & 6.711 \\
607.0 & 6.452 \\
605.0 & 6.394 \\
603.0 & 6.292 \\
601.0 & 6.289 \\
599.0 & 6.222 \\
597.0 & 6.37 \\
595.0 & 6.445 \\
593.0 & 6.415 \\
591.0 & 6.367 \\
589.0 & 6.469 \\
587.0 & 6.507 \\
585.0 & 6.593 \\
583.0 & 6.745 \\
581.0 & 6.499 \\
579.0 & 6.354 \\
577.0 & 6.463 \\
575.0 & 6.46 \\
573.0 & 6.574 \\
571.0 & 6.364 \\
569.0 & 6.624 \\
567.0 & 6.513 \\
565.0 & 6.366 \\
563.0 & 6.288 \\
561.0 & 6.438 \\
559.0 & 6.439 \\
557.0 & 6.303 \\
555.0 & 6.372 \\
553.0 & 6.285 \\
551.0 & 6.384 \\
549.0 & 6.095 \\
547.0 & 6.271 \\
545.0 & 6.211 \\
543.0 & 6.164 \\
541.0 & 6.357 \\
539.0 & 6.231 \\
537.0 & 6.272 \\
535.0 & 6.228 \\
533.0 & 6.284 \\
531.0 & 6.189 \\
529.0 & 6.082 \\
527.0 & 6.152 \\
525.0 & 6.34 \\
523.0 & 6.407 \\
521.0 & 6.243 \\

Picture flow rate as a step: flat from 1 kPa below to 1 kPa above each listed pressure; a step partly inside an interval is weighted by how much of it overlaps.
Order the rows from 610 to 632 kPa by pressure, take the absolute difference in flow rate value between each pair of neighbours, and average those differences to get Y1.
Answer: 0.11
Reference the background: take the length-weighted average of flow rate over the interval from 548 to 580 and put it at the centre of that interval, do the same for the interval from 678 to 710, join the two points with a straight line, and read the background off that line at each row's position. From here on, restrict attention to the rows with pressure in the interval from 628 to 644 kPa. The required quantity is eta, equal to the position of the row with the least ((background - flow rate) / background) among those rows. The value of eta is 629.0 kPa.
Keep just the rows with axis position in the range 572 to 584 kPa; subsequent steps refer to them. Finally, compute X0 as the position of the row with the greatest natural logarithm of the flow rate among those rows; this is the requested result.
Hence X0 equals 583.0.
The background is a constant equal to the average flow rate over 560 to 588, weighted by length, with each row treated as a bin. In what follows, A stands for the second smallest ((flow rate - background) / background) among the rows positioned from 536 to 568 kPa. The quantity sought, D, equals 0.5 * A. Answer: -0.02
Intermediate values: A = -0.049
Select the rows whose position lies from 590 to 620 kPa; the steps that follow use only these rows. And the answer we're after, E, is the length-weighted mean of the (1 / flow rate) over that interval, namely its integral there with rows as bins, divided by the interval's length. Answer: 0.155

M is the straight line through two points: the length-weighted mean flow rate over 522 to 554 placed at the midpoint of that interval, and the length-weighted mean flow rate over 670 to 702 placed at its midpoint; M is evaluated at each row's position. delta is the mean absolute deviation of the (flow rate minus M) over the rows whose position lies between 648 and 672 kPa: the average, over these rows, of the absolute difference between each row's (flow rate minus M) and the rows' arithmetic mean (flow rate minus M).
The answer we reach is 0.26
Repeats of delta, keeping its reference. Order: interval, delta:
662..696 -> 0.84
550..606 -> 0.17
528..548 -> 0.08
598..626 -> 0.22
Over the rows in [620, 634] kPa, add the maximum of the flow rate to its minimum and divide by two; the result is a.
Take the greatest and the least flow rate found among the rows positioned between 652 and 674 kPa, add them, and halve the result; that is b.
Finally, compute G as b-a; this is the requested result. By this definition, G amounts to -0.8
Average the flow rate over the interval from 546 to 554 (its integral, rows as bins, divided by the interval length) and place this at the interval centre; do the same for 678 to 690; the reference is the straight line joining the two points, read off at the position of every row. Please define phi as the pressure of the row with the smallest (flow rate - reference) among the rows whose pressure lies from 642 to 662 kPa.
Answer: 645.0 kPa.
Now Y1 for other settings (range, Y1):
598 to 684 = 0.12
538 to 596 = 0.12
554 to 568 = 0.10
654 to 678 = 0.07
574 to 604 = 0.09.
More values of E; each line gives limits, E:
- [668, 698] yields 0.214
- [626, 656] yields 0.166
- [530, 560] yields 0.159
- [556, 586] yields 0.155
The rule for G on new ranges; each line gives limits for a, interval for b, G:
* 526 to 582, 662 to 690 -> -1.2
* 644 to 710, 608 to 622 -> 1.9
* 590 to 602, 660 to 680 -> -0.3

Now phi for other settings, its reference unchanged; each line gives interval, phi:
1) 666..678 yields 677.0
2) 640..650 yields 645.0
